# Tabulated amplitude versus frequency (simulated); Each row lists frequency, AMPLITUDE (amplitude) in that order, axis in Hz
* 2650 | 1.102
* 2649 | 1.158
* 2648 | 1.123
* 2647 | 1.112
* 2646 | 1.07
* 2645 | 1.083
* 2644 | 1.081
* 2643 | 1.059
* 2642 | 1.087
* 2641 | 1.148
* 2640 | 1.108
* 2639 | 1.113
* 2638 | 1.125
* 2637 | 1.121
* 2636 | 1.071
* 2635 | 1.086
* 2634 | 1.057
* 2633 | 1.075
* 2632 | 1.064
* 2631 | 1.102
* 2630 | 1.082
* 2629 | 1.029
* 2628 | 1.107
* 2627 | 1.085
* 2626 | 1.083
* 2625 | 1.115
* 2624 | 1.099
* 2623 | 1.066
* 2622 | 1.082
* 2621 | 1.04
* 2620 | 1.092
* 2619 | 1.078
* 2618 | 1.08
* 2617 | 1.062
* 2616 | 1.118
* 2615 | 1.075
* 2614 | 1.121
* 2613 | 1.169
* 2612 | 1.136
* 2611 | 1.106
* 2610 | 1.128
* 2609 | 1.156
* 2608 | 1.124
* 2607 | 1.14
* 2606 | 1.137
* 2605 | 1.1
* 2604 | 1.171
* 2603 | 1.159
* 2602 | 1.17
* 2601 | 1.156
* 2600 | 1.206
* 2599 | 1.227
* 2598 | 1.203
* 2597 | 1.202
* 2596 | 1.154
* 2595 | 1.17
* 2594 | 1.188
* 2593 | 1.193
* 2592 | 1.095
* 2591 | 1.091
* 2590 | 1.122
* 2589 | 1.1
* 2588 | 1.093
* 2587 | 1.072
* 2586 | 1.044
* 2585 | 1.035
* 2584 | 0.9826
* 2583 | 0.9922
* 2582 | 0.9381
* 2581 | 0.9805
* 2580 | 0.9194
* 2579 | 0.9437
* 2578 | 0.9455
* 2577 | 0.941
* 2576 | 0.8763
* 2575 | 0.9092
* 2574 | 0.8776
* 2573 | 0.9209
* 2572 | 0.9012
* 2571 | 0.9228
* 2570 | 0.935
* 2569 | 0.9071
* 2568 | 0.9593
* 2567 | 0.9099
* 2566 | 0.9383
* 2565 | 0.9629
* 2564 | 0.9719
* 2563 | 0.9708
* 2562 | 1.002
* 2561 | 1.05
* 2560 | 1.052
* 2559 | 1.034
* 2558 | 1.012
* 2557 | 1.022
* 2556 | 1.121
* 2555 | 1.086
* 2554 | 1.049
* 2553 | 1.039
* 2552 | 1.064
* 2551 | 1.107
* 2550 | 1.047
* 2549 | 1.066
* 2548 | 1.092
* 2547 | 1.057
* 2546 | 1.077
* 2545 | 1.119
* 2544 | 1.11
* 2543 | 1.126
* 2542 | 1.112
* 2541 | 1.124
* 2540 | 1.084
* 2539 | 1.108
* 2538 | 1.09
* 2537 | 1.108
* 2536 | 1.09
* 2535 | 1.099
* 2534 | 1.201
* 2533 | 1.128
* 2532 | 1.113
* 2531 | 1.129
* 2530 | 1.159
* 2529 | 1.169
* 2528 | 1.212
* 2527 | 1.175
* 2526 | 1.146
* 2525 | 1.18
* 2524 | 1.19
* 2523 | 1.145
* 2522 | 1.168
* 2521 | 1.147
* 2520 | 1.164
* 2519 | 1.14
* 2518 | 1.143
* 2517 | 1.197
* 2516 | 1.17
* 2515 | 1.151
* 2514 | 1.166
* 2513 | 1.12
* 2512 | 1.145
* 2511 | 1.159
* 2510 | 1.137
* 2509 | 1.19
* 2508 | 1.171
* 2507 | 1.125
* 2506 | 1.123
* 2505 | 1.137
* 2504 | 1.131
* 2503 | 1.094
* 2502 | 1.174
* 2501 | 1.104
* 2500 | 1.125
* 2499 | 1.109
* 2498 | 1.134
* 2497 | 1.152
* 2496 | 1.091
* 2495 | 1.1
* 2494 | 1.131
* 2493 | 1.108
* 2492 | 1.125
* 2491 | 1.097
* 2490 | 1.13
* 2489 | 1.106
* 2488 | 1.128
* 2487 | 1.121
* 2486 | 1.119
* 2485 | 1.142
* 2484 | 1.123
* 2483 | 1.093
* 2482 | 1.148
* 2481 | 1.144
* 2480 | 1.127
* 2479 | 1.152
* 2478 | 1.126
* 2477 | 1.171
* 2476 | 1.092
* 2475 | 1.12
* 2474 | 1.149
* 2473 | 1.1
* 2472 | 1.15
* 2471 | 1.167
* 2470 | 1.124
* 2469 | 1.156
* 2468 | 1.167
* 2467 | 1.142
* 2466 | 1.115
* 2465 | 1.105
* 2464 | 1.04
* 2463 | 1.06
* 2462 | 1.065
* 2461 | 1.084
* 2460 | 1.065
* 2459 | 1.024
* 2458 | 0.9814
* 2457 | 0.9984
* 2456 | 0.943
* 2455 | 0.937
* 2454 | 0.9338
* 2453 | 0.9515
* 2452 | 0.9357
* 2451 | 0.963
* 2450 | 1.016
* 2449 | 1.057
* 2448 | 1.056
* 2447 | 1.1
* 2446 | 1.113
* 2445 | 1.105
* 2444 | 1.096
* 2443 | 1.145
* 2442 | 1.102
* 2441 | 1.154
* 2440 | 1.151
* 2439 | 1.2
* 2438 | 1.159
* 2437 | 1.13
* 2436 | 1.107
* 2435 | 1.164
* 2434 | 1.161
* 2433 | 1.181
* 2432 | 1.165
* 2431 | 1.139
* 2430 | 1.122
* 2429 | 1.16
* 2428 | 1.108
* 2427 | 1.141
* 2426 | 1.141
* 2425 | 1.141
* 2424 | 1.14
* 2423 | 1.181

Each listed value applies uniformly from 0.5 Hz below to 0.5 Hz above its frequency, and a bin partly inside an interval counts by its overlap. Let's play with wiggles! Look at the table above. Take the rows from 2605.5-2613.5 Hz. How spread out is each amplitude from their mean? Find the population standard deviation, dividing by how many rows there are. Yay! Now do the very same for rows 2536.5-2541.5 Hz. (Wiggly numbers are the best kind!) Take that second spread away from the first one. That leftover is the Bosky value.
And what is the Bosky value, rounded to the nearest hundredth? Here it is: 0.00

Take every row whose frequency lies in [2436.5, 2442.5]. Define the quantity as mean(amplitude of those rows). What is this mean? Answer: 1.15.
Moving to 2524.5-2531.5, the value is 1.17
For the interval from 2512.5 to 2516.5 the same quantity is 1.15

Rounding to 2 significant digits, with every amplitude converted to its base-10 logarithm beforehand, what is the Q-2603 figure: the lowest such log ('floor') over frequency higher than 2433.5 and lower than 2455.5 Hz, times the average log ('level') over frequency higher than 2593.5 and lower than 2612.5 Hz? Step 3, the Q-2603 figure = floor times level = -0.0019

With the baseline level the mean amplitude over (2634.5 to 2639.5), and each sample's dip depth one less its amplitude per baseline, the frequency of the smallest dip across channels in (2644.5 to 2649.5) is 2649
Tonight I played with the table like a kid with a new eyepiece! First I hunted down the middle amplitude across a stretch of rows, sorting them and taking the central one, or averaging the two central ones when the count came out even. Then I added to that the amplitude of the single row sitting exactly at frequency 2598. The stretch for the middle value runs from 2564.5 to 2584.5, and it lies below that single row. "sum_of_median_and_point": 2.140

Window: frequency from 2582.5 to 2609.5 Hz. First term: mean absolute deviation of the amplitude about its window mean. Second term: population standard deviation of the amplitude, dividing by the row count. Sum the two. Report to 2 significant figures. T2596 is 0.11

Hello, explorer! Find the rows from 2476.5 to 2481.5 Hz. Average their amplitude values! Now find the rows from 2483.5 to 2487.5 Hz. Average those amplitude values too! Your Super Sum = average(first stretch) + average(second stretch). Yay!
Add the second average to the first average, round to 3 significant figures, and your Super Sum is 2.27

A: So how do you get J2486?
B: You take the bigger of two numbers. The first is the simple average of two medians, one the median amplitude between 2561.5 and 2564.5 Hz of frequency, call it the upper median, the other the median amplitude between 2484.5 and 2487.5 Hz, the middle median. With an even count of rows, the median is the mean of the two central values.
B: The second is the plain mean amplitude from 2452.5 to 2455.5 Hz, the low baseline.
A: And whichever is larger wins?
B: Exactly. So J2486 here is 1.05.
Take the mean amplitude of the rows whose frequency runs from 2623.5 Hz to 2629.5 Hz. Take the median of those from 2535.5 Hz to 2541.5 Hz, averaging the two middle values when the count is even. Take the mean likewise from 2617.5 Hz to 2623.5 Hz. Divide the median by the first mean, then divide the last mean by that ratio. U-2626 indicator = 1.061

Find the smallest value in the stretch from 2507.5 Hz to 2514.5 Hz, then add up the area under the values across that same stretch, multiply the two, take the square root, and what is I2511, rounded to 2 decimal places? 3.01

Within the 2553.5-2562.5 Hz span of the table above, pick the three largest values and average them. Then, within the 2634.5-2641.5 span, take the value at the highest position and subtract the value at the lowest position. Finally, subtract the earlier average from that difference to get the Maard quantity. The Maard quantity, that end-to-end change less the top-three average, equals -1.02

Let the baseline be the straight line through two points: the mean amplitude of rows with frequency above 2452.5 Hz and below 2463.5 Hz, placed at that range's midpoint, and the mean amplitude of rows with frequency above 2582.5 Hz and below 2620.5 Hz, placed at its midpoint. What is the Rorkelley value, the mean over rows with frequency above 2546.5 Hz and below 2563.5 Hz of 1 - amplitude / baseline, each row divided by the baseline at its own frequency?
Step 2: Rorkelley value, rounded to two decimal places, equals 0.03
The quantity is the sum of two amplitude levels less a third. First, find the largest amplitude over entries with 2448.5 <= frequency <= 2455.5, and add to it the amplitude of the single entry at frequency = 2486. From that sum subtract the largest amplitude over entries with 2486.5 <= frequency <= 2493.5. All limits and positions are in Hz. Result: 1.05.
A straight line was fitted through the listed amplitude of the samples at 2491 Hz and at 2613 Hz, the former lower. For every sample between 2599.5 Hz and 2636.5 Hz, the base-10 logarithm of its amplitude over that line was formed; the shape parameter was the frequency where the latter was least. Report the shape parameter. 2629 Hz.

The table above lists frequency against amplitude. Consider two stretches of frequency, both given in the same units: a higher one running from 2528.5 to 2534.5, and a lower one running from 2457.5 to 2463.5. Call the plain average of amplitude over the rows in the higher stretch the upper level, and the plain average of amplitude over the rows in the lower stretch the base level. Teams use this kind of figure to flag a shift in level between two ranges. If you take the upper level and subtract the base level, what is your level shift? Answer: 0.10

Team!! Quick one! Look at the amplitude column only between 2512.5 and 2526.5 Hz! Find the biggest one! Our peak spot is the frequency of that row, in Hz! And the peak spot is 2517 Hz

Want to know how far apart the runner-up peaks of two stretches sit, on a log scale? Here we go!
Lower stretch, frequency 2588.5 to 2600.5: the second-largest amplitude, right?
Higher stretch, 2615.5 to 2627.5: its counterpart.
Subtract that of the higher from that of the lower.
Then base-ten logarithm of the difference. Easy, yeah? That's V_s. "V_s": -1.0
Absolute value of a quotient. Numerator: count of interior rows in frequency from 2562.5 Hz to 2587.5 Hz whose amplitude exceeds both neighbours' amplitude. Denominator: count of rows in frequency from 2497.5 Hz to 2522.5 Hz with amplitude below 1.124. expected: 1.6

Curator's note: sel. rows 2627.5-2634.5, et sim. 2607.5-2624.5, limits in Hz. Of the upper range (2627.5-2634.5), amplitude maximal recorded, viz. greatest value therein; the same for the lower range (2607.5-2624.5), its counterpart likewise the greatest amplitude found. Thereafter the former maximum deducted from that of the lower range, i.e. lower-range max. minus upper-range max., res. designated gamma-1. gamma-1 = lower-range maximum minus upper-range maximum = 0.06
